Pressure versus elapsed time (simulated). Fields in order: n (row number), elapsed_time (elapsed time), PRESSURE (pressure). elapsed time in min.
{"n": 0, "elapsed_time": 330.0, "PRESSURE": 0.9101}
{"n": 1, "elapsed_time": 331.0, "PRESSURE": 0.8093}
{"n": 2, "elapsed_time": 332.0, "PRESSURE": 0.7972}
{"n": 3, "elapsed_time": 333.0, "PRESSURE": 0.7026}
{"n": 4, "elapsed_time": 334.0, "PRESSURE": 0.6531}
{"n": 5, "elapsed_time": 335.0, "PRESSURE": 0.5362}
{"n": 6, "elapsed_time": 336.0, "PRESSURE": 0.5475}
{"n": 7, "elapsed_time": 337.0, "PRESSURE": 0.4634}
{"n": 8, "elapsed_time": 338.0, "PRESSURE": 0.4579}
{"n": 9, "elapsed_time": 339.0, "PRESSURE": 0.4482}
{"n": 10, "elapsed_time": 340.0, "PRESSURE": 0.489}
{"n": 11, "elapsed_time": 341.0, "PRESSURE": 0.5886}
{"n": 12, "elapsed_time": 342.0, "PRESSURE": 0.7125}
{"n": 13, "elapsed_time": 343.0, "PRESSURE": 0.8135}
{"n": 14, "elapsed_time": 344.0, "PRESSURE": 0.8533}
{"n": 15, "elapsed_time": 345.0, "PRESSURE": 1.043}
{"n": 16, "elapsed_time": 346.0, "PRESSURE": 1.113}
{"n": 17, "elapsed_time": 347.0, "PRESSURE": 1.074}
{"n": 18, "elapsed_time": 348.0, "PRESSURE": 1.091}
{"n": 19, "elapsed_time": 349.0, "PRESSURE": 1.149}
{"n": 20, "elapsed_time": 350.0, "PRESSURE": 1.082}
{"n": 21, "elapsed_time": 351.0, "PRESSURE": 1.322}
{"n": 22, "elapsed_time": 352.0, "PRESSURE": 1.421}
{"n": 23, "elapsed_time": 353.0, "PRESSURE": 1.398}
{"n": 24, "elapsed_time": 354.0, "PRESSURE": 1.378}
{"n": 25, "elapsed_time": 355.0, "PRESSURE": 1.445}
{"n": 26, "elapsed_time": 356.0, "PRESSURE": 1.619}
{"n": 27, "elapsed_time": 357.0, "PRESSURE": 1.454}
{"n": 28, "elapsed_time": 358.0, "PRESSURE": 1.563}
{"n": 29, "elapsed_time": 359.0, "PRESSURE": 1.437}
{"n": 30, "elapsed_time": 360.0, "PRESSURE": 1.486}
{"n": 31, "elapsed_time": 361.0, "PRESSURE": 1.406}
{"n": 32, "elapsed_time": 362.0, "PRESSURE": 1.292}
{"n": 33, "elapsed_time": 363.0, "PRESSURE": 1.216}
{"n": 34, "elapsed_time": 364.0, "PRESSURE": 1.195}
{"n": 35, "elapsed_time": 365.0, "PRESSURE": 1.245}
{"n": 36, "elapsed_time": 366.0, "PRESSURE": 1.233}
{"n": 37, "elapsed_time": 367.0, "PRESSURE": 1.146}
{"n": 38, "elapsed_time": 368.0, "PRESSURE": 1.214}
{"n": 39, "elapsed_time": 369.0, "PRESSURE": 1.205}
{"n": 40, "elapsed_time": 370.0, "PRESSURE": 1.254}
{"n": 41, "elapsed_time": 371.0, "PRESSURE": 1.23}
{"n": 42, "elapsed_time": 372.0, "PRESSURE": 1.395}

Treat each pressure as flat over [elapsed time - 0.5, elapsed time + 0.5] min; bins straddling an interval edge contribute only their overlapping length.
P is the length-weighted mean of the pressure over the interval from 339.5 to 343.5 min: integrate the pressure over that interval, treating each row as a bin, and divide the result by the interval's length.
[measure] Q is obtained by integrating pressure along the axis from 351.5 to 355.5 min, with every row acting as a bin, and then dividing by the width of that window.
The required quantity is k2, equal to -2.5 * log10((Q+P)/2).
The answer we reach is -0.03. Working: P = 0.7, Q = 1.4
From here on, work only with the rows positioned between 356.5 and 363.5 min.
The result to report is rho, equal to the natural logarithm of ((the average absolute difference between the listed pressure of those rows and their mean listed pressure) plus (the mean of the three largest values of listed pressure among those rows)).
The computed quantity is 0.46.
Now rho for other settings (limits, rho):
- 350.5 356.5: 0.45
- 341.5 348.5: 0.21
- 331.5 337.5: -0.20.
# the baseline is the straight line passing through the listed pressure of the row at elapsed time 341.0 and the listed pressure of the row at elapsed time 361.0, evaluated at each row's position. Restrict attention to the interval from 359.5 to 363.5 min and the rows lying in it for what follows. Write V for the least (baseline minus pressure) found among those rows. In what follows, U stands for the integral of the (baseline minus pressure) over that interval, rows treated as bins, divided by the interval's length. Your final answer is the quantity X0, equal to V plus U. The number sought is 0.0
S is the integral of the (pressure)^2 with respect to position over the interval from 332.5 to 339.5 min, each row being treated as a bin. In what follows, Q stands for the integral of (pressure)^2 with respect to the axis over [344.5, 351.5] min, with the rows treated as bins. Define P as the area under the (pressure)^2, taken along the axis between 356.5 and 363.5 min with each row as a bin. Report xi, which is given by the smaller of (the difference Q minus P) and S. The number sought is -5.0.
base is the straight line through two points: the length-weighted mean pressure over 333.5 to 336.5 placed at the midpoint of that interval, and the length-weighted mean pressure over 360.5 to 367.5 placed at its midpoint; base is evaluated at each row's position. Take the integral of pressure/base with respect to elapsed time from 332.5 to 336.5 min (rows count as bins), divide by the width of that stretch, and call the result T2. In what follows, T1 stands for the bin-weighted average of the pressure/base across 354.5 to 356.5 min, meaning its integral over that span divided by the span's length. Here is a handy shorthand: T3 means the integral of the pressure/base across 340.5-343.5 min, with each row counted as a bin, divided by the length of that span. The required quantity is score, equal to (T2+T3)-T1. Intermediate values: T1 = 1.5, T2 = 1.1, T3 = 0.95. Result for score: 0.58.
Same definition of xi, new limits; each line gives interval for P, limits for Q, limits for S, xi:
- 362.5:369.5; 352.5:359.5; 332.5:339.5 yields 2.1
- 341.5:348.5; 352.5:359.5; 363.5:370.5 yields 8.6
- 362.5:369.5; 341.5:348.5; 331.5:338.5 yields -3.6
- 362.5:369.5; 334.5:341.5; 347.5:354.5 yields -8.4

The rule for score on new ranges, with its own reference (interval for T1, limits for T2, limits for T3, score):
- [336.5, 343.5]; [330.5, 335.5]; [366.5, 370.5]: 1.41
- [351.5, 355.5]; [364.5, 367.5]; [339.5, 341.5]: 0.29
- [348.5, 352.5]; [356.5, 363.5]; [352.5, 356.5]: 1.32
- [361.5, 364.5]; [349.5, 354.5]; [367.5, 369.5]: 1.24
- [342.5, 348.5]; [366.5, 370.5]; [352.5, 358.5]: 1.08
